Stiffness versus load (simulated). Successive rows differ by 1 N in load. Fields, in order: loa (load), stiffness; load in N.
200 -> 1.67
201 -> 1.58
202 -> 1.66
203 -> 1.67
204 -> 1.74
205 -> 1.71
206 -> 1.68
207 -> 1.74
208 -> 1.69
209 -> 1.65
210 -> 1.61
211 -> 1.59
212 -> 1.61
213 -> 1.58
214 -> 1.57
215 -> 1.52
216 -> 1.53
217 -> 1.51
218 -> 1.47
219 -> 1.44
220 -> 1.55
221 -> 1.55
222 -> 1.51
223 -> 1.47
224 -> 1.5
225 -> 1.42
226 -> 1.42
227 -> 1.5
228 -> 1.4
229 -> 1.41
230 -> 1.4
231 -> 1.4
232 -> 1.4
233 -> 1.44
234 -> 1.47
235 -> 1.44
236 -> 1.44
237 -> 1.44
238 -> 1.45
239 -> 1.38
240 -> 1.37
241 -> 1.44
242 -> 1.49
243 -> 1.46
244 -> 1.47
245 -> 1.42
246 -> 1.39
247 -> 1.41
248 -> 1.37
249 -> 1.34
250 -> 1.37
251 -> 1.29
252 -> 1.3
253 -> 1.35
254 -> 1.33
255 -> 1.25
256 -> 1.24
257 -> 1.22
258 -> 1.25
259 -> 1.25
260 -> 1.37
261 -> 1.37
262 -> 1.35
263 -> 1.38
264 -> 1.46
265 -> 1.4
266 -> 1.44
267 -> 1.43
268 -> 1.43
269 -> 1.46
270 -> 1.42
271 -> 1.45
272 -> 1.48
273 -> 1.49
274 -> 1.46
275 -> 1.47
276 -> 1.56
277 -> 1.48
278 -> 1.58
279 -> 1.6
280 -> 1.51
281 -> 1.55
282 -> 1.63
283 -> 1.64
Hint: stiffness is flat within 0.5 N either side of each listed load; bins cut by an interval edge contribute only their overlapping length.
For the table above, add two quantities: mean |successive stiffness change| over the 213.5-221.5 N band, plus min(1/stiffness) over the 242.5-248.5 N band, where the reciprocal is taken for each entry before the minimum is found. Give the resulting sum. 0.717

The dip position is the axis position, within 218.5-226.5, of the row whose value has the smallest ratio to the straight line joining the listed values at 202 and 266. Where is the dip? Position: 225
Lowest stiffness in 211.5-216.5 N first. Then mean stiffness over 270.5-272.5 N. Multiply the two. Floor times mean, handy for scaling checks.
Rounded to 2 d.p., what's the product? 2.23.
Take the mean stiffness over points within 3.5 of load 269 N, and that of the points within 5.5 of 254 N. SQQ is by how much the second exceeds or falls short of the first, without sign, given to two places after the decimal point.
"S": 0.15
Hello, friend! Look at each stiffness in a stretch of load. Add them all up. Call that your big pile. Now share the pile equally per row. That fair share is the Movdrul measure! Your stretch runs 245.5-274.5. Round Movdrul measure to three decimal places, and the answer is 1.371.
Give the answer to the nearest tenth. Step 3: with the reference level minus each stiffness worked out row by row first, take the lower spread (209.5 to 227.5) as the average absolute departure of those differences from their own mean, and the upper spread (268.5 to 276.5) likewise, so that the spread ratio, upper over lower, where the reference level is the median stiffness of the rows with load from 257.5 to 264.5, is 0.6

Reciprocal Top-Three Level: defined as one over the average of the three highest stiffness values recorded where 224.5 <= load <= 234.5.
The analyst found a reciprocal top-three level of 0.680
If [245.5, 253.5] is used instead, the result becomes 0.719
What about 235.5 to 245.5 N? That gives 0.679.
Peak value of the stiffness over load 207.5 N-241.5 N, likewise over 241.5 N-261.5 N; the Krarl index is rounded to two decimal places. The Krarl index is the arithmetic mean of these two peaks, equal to 1.59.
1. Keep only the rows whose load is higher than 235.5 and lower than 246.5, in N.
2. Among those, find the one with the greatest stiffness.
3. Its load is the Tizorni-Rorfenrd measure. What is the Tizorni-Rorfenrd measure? 242 N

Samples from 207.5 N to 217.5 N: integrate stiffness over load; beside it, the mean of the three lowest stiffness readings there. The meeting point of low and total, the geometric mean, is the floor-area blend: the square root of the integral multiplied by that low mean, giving 4.9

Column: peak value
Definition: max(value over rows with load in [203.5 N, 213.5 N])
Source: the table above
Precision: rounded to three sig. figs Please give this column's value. 1.74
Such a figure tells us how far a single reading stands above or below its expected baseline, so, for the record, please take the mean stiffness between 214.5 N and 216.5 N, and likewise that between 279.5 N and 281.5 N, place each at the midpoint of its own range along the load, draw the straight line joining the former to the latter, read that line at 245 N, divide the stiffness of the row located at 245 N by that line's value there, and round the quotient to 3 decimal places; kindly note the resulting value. 0.930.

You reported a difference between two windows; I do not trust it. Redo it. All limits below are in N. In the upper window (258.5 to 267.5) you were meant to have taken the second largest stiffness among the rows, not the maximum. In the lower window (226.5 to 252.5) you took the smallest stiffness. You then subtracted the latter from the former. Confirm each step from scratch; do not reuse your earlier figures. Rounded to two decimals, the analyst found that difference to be 0.15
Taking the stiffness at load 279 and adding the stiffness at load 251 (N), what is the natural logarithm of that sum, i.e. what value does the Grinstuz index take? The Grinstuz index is 1.06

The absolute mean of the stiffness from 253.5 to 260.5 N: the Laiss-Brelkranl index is 1.27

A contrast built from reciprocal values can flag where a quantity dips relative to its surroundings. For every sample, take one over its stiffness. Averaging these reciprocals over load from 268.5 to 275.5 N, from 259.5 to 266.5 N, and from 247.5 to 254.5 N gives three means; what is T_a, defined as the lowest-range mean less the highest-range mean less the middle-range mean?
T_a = -0.652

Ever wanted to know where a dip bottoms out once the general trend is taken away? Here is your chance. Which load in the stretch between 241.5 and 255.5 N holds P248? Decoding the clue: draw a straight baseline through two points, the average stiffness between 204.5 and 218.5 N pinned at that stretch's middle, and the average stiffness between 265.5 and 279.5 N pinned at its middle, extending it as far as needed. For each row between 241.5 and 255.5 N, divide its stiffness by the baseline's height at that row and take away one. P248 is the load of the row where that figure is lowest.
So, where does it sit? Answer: 255 N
